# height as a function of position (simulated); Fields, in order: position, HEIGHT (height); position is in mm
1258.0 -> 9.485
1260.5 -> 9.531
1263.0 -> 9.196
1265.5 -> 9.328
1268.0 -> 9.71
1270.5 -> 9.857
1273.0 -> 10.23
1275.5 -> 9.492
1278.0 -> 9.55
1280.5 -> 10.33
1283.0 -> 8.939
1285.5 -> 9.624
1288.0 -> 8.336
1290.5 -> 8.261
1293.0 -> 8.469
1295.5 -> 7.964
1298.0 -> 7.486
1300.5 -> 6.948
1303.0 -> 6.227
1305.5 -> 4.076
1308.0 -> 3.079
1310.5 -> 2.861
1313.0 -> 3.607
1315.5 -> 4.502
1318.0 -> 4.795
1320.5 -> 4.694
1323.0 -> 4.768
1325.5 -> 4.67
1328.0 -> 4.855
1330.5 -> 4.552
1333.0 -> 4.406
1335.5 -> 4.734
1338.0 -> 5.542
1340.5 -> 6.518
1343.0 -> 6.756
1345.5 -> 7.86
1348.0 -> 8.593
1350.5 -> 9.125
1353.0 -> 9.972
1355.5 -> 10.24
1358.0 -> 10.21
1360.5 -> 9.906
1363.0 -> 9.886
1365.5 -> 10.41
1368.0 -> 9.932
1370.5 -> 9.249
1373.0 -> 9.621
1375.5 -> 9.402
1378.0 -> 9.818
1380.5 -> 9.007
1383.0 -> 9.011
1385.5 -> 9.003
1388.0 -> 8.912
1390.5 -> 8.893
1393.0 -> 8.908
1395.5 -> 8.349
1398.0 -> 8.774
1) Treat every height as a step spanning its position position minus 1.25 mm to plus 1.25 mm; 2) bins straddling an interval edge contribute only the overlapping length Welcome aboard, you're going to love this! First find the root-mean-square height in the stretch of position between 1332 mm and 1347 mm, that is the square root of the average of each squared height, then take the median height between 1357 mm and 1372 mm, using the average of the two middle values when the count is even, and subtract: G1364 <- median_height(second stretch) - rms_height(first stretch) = 4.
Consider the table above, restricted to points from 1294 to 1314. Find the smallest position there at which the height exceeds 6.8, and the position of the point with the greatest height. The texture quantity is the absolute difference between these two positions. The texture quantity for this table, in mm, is 0.0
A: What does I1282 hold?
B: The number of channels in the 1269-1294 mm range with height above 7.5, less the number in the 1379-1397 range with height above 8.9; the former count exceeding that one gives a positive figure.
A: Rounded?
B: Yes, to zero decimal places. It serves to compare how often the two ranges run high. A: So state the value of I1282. 5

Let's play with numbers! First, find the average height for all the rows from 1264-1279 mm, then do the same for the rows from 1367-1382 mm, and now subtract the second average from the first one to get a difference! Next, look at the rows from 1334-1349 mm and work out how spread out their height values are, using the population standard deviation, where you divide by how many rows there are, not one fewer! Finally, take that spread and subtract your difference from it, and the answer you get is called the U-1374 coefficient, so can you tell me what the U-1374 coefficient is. 1.1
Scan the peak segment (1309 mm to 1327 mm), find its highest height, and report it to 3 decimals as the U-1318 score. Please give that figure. 4.795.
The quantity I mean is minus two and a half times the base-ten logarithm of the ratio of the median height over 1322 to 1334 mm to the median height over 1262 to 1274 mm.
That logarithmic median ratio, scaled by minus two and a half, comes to 0.8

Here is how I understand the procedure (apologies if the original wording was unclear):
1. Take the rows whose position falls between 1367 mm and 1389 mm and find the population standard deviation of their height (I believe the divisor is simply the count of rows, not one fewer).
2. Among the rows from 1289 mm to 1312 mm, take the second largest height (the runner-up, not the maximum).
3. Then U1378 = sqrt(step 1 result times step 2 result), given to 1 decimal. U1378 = 1.7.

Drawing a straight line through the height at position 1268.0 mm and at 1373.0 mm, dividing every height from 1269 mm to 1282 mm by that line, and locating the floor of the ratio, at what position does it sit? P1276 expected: 1275.5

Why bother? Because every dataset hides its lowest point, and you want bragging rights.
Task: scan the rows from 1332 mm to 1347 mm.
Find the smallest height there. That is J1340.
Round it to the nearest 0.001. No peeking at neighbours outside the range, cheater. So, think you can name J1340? 4.406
